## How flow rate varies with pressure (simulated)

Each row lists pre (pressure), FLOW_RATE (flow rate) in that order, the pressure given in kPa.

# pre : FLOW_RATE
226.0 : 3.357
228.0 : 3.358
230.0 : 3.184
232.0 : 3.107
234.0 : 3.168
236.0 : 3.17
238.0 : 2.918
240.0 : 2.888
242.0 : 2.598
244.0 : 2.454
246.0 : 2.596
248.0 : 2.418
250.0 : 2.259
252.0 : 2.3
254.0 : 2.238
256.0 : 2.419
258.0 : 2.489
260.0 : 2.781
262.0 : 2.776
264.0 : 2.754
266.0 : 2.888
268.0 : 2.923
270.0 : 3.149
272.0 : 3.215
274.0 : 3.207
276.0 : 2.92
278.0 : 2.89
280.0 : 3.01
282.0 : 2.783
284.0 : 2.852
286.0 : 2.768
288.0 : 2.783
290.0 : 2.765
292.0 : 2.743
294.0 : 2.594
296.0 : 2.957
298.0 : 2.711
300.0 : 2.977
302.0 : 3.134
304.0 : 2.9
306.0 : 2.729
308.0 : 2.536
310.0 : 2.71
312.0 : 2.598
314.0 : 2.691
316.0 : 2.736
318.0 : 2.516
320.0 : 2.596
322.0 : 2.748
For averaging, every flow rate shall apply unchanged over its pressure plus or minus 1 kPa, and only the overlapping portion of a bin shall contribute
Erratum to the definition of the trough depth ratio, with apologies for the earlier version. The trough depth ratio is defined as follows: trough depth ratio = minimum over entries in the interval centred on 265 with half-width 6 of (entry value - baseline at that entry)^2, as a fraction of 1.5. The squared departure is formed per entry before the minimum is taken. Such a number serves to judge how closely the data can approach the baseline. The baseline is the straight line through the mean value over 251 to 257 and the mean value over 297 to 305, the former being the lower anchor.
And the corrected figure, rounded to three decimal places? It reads 0.062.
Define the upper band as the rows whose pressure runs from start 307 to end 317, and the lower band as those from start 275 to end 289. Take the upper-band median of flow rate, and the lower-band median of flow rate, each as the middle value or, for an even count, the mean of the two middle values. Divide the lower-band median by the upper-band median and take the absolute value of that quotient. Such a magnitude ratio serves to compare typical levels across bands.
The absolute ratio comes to 1.06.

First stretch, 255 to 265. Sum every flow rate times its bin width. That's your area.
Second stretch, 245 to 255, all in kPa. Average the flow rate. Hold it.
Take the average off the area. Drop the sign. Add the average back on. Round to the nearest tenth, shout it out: 26.4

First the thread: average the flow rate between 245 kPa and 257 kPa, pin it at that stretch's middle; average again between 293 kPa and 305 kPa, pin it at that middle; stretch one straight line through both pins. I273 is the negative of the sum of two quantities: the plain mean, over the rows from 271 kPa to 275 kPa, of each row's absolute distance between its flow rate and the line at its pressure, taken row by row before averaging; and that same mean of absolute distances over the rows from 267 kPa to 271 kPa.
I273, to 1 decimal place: -1.1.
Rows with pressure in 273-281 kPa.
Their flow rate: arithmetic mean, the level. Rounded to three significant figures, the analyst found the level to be 3.01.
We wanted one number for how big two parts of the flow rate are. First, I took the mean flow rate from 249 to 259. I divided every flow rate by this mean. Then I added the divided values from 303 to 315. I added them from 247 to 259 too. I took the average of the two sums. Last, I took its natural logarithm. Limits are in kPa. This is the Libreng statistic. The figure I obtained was 1.87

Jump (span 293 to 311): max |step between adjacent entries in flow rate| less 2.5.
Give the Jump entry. -2.14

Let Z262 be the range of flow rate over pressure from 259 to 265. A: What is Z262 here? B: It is 0.0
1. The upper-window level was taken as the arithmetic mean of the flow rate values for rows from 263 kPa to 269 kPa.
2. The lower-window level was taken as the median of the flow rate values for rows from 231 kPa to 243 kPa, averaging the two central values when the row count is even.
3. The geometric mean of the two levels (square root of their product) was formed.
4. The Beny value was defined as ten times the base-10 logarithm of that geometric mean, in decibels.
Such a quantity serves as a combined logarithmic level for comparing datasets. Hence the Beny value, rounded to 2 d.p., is 4.67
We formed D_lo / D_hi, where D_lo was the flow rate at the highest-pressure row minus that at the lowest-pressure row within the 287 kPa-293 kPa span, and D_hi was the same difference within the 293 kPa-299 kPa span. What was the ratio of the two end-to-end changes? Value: -0.3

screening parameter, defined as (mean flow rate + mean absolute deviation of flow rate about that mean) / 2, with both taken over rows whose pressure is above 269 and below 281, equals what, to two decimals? 1.60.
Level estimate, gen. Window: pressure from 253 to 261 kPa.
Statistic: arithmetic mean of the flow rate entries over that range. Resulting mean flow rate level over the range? 2.48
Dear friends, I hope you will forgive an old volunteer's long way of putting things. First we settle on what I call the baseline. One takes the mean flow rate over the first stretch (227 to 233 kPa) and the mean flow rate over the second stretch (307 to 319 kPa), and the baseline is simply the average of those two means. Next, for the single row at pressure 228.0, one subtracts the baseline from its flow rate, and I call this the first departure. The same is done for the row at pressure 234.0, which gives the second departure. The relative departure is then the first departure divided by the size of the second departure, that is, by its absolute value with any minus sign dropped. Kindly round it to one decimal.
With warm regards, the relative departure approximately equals 1.8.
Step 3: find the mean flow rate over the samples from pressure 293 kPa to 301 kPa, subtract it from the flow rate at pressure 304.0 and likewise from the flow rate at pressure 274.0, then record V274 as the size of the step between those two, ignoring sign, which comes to 0.31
